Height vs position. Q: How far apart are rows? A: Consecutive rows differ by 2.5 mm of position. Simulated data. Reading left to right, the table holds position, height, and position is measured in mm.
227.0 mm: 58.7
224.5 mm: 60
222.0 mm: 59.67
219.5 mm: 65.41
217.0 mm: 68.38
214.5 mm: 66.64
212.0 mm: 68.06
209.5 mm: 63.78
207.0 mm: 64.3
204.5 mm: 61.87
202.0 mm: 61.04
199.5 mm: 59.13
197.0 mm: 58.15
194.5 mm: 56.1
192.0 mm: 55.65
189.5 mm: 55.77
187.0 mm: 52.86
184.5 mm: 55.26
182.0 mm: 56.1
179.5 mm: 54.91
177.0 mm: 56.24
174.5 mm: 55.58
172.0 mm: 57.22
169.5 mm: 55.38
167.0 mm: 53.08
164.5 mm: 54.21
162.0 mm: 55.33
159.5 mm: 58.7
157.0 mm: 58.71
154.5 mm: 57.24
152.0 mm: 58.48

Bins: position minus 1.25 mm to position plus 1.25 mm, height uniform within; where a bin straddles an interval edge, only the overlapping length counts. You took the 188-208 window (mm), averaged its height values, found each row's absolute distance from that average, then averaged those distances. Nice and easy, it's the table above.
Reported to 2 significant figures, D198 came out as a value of 2.6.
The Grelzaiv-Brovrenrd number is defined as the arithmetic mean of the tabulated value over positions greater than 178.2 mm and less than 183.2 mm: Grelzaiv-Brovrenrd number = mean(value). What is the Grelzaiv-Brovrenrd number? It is 55.5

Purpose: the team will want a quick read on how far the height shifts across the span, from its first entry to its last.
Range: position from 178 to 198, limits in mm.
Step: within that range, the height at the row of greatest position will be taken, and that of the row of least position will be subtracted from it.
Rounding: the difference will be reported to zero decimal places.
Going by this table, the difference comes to 3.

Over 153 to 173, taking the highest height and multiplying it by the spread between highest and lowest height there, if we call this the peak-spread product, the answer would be 331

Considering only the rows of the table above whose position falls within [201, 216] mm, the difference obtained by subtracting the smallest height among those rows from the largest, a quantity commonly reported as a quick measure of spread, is 7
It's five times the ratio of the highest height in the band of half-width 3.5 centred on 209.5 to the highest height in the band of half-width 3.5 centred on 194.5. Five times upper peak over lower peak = 5.9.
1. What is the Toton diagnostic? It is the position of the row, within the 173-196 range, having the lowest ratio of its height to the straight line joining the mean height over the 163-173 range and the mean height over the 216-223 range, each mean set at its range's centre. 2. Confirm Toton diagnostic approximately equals 187.0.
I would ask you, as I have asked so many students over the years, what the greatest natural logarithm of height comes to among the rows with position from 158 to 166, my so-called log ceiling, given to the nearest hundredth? 4.07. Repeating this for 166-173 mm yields 4.05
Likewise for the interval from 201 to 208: 4.16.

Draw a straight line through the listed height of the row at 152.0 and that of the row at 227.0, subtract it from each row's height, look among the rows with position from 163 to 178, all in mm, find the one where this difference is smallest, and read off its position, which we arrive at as 167.0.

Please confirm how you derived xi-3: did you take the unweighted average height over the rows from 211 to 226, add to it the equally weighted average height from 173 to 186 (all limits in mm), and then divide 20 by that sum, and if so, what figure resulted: 0.166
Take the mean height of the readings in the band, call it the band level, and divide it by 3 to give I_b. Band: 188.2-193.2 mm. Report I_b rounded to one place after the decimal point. 18.6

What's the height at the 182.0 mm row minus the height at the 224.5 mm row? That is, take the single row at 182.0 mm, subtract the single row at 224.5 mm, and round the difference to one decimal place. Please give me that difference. -3.9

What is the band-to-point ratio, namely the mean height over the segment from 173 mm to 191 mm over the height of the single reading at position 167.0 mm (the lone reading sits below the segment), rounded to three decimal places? 1.041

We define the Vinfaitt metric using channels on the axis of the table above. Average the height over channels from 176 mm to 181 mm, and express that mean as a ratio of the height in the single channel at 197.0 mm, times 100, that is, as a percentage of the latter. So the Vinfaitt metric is 96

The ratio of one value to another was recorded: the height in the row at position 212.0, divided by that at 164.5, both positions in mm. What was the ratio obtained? 1.26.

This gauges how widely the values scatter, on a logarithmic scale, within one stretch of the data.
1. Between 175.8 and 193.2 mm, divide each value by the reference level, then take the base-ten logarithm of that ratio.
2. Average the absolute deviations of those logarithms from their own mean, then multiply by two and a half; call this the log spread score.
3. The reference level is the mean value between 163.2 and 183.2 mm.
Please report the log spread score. 0.016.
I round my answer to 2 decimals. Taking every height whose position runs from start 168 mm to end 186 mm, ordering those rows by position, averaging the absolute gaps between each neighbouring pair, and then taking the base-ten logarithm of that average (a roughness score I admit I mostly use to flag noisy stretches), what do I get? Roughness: 0.10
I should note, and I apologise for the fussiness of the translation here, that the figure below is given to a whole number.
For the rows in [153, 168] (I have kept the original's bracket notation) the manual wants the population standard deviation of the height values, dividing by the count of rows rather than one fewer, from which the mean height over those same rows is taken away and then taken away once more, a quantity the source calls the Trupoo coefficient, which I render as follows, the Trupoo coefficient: -110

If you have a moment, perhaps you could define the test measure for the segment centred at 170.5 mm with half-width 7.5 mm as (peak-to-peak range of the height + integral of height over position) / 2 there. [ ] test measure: 417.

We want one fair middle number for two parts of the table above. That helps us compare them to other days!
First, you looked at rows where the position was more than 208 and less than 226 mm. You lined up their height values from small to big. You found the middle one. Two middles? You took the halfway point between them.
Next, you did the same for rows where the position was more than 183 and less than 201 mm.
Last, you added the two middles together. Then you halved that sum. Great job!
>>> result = 60.6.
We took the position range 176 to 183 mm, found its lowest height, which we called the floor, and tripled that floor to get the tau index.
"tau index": 165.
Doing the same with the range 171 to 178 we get 167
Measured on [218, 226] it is 179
